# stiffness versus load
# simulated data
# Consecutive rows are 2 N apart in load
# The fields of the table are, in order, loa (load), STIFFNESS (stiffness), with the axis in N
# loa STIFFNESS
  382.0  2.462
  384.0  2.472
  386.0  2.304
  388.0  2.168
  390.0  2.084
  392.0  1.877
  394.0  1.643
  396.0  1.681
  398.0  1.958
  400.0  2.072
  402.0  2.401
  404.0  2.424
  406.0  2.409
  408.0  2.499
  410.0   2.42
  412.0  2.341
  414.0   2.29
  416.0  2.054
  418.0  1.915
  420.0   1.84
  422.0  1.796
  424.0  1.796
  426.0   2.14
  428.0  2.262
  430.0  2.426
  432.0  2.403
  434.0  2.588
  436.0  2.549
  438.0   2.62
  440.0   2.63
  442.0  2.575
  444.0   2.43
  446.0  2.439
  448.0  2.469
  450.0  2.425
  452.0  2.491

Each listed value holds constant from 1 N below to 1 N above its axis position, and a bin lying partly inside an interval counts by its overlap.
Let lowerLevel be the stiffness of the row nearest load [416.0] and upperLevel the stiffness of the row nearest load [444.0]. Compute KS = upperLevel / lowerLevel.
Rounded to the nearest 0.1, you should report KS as 1.2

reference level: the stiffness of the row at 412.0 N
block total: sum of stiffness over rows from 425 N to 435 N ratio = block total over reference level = 5.0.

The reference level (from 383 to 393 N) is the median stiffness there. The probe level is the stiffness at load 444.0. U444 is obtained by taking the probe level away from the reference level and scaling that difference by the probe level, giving -0.11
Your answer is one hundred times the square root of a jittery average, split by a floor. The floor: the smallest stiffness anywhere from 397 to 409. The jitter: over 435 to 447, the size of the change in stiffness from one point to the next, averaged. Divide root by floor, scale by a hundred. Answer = 12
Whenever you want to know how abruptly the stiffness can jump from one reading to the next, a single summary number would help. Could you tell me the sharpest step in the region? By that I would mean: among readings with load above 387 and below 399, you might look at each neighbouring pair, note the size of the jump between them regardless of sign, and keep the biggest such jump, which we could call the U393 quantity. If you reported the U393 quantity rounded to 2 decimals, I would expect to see 0.28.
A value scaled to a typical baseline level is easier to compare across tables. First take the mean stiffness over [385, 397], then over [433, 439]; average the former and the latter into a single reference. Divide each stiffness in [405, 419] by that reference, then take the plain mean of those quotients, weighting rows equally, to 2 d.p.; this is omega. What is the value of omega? 1.00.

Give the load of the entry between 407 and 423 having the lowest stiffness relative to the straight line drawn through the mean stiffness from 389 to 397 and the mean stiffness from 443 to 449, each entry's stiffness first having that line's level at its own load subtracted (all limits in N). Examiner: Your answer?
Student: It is 422.0 N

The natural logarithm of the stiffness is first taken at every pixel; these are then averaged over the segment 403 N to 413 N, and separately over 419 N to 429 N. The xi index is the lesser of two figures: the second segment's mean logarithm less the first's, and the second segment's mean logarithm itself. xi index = -0.21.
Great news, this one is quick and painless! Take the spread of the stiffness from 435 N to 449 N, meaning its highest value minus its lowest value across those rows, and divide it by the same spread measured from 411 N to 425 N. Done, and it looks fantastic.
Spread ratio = 0.4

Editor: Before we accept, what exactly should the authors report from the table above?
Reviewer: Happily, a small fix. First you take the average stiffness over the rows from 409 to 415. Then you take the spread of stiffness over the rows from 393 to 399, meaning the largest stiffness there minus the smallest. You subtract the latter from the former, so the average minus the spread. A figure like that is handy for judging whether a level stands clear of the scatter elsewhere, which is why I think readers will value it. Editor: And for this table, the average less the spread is 2.0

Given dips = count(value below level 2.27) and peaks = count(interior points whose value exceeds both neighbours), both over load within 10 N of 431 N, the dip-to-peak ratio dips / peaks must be 2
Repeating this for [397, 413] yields 1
